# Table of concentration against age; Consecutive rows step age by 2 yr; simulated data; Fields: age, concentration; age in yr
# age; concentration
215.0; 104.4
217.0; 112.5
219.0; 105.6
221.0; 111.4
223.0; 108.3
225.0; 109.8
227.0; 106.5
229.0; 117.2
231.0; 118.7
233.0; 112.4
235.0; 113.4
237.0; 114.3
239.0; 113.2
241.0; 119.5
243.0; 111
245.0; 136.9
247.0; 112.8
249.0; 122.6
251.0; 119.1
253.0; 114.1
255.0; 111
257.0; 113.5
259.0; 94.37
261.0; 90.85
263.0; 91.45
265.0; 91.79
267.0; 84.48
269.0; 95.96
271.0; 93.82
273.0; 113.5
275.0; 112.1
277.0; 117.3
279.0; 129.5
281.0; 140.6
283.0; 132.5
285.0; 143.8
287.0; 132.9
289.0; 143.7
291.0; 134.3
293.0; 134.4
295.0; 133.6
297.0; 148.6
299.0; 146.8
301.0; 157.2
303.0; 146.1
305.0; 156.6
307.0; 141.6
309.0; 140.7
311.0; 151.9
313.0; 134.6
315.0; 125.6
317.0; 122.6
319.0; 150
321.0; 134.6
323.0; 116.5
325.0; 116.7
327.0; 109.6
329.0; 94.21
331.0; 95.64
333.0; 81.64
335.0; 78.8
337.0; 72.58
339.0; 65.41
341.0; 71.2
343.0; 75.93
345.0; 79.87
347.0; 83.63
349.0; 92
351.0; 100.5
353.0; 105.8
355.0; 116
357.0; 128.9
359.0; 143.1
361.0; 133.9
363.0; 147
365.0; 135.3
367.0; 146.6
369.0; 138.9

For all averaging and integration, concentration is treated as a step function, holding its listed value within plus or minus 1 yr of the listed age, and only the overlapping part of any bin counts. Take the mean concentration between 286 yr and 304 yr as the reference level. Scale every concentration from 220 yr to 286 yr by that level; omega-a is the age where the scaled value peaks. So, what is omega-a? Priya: 285.0 yr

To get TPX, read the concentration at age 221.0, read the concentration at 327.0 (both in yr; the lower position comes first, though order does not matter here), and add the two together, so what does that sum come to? 221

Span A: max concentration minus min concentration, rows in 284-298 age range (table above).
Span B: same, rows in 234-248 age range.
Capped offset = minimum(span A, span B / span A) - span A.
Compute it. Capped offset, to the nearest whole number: -14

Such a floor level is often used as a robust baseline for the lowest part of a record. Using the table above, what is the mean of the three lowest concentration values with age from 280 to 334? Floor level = 90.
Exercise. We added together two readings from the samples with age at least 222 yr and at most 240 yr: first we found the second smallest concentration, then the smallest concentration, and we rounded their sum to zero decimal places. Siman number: 215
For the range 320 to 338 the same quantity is 151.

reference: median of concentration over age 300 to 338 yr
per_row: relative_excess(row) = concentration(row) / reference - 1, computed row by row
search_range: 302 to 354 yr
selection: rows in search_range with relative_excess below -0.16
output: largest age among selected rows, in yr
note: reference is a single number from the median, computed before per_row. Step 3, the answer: 351.0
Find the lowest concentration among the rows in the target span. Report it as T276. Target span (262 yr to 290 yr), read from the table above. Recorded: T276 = 84.48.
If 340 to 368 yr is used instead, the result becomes 71.2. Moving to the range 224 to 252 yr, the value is 106.5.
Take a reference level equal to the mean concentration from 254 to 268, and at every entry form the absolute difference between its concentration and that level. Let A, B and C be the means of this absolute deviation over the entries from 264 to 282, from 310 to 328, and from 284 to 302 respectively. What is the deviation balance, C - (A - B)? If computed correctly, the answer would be 61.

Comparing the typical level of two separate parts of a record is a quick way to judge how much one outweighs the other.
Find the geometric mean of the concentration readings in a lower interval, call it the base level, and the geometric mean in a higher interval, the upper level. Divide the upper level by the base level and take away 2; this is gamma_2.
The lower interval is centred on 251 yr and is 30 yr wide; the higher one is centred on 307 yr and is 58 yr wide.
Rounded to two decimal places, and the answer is -0.83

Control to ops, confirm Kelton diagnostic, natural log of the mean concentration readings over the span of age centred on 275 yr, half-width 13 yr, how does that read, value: 4.73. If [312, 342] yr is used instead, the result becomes 4.65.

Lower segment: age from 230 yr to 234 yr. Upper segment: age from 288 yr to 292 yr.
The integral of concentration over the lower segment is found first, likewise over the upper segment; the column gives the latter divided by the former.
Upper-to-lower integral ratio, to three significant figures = 1.20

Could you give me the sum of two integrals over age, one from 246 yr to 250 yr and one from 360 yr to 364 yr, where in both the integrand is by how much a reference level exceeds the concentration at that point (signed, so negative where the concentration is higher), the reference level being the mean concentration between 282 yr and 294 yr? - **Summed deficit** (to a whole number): 63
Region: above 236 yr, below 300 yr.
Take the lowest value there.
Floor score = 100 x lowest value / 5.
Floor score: 1690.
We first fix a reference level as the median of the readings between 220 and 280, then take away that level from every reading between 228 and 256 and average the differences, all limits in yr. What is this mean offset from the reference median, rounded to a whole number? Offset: 4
